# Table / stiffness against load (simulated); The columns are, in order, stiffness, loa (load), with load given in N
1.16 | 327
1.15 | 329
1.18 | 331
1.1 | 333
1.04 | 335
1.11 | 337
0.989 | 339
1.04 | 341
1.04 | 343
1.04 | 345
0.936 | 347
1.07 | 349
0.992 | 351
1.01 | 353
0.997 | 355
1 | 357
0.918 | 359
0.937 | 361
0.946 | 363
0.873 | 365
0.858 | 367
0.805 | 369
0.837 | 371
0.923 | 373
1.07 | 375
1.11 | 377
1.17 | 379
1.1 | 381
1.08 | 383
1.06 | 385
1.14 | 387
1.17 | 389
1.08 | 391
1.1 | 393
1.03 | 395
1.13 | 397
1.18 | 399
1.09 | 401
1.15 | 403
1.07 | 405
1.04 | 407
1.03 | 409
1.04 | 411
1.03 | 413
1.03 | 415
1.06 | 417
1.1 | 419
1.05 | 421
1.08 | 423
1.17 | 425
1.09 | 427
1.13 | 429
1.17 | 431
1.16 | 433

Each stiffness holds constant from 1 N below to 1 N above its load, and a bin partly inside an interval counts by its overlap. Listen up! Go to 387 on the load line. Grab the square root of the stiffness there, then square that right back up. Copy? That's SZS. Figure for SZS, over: 1.14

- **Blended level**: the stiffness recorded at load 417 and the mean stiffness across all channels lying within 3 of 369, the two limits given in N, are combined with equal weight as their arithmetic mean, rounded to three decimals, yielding 0.947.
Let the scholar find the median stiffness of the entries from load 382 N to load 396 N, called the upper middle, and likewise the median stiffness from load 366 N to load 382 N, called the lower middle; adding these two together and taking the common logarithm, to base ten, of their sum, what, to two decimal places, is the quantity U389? 0.32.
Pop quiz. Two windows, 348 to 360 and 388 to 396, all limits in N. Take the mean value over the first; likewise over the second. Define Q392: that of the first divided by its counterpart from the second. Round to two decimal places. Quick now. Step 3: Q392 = 0.91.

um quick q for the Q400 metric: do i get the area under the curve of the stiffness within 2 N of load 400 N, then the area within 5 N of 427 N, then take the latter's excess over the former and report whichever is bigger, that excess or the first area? 6.7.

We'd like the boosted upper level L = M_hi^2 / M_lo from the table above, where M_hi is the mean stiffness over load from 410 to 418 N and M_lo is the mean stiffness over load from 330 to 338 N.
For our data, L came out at 0.98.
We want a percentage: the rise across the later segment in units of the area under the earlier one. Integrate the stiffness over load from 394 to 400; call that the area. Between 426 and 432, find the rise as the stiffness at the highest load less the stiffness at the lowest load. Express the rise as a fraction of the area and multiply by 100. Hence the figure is 1.2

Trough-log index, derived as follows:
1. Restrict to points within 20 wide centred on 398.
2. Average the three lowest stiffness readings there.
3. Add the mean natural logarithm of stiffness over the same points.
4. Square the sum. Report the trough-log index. 1.31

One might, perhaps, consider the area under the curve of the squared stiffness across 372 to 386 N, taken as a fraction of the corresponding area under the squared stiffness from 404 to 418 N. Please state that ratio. 1.06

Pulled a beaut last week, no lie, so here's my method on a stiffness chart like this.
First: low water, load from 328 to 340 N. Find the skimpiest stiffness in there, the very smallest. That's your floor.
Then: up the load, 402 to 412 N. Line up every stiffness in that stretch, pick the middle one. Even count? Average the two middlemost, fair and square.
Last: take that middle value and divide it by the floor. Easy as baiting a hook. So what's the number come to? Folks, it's 1.05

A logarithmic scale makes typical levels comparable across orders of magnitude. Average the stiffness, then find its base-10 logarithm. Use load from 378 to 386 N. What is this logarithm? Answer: 0.042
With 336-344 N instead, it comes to 0.019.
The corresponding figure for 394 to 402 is 0.044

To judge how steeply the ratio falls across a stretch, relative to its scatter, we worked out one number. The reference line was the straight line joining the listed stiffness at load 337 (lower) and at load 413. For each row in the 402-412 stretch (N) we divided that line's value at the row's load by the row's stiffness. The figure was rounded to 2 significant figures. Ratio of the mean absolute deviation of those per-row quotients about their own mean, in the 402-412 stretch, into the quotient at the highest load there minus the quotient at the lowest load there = 3.0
